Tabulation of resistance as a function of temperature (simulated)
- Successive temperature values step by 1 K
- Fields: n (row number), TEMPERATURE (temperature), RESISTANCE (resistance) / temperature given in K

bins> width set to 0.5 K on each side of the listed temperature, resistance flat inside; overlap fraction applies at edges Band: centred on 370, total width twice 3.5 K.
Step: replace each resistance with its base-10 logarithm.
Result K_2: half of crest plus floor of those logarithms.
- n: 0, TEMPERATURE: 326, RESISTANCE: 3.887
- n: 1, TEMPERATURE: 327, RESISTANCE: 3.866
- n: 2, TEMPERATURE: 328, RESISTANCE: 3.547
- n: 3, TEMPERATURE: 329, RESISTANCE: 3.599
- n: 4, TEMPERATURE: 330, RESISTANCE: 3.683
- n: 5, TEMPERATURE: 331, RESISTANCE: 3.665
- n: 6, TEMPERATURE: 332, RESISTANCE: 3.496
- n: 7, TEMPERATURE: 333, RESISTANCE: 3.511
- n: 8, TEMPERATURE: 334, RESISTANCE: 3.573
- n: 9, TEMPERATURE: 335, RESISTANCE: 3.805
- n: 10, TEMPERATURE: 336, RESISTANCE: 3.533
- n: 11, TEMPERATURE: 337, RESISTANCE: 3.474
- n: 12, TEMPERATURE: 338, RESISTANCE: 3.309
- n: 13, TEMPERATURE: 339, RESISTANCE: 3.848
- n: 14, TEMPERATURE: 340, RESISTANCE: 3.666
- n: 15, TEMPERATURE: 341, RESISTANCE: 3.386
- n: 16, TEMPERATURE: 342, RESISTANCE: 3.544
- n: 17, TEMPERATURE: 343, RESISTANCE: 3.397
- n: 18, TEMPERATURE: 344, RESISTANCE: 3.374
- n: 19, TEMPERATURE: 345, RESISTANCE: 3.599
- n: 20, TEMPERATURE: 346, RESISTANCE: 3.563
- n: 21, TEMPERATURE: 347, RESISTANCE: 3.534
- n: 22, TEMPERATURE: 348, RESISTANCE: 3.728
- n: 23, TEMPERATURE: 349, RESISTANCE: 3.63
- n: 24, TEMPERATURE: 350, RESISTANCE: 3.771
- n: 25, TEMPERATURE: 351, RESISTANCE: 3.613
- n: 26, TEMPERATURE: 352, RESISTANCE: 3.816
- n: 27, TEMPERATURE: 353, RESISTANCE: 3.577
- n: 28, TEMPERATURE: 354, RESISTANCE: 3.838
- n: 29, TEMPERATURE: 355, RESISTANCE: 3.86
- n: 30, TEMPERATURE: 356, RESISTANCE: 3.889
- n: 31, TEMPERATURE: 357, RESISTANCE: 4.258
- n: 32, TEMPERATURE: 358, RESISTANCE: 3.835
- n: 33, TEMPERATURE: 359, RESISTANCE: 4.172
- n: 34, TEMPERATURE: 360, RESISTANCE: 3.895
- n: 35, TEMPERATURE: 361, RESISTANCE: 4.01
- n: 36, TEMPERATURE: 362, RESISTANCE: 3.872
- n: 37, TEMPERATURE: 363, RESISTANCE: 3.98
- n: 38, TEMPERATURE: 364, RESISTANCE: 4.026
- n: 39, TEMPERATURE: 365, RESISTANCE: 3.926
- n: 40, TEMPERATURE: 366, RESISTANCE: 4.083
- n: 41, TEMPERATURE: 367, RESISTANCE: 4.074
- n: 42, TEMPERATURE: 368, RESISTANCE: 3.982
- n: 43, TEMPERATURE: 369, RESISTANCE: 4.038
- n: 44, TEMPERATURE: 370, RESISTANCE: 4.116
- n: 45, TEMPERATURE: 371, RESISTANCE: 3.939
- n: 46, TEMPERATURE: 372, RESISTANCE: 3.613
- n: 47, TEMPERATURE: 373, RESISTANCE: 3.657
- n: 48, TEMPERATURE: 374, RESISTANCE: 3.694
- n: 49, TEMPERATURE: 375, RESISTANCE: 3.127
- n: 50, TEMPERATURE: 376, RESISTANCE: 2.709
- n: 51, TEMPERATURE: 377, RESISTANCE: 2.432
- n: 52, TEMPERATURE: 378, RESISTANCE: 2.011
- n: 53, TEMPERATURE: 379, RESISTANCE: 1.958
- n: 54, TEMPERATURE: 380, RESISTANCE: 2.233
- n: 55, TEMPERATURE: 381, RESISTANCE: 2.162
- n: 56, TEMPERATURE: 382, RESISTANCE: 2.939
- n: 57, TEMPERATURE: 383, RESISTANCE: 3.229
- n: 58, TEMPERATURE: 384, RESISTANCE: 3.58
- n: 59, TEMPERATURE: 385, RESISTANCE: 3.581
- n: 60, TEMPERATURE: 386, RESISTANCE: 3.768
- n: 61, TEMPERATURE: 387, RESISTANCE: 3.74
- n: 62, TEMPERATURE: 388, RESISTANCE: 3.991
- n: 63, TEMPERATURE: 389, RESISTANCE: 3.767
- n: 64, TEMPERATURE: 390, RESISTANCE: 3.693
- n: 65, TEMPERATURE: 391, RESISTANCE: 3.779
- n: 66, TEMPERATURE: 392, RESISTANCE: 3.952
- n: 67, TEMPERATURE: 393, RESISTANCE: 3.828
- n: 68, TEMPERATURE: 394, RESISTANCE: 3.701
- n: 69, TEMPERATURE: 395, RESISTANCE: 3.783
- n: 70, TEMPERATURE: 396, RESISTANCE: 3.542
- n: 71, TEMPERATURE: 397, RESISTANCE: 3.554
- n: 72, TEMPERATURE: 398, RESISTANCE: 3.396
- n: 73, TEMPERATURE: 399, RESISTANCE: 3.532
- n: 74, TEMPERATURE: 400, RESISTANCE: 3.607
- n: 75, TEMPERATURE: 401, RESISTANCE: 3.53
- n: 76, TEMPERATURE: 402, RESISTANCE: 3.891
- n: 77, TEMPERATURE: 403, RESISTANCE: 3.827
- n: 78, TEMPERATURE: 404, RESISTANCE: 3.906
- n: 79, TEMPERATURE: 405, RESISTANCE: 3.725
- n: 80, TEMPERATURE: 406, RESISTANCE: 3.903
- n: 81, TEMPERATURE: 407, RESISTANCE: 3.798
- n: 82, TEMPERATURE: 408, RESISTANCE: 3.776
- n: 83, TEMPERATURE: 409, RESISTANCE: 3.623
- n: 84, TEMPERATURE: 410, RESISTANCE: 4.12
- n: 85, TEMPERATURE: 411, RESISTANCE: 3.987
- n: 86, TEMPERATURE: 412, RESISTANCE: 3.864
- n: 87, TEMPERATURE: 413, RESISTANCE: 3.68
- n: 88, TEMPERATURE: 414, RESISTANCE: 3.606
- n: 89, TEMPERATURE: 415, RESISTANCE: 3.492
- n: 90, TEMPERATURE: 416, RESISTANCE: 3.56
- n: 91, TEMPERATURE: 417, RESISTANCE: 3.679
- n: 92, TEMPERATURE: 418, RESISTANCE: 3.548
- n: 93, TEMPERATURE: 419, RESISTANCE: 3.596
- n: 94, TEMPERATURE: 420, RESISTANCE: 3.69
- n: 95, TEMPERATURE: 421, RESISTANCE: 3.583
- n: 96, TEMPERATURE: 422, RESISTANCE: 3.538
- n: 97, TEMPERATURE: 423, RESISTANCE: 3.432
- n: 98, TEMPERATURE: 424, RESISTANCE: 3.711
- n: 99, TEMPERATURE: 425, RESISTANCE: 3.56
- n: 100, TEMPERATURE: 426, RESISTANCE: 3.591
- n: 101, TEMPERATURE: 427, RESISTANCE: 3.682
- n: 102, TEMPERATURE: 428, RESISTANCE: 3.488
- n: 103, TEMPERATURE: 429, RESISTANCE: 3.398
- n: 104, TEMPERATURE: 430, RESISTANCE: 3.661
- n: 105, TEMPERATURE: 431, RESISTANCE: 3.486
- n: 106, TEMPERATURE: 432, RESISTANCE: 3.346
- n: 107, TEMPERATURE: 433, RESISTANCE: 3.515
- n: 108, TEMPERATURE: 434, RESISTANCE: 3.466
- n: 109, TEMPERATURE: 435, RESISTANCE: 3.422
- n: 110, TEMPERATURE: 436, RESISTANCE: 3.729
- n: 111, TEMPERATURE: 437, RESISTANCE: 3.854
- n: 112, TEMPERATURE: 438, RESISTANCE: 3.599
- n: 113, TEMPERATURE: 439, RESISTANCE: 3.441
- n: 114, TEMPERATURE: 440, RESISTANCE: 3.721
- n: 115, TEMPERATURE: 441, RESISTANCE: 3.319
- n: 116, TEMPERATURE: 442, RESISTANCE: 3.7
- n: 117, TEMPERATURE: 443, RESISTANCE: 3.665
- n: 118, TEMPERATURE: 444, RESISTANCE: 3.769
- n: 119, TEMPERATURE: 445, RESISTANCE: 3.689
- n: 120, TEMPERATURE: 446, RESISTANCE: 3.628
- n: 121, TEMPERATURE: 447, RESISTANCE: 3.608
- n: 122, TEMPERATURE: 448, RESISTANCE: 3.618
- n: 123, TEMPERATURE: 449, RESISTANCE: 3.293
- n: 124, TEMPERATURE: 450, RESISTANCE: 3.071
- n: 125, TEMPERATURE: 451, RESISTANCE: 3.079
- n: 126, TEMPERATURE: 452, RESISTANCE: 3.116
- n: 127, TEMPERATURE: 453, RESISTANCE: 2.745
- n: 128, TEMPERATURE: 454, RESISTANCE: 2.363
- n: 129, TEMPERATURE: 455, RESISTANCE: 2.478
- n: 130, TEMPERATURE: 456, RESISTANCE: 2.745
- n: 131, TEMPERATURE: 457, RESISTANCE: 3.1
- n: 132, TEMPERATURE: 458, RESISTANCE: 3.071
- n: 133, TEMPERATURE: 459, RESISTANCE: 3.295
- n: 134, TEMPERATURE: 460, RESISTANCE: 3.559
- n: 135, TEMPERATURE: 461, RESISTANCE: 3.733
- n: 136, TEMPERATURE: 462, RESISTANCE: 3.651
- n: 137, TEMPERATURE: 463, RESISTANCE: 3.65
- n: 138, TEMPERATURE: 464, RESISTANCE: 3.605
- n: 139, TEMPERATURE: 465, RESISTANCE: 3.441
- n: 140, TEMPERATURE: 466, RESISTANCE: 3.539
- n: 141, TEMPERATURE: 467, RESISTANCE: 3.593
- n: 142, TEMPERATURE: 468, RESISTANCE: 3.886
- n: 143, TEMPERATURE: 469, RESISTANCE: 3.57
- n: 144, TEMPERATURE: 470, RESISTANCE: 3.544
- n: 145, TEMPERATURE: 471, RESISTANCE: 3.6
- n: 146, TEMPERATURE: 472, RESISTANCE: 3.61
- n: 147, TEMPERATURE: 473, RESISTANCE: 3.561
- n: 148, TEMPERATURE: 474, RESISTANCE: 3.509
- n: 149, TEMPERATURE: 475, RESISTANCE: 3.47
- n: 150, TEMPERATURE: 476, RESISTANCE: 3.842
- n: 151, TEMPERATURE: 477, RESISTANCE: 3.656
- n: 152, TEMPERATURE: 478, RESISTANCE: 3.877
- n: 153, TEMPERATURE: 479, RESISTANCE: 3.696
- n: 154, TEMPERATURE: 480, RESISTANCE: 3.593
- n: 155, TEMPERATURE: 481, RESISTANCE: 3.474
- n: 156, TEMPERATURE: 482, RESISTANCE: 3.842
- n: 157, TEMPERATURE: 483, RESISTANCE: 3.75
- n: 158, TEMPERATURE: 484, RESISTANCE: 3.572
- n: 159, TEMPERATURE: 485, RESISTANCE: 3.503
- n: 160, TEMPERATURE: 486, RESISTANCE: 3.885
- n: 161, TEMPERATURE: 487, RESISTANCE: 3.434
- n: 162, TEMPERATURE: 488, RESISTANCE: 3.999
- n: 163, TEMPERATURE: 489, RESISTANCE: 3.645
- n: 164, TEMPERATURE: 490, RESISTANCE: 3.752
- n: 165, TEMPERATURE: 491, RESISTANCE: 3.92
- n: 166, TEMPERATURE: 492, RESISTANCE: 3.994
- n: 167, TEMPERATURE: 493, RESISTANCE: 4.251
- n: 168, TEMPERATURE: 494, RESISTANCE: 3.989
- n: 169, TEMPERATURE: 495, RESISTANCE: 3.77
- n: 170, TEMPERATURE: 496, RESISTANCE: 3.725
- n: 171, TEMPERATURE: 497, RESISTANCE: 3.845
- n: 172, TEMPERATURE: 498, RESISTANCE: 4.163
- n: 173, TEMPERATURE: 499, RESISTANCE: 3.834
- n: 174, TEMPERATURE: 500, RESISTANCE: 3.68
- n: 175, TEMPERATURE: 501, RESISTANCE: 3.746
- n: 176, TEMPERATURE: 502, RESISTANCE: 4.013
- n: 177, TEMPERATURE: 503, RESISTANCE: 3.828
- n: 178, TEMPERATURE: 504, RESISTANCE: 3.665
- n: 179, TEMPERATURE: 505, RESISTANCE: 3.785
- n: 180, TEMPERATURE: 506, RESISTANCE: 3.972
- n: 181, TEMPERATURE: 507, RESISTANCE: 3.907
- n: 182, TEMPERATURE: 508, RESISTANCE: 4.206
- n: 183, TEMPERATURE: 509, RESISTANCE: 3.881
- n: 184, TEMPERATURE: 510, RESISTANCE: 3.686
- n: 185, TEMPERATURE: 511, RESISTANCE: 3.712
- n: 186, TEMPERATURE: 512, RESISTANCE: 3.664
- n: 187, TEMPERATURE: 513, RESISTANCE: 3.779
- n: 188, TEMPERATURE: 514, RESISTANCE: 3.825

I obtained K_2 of 0.59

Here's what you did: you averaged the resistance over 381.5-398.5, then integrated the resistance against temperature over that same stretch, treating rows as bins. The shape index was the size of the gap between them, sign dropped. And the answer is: 58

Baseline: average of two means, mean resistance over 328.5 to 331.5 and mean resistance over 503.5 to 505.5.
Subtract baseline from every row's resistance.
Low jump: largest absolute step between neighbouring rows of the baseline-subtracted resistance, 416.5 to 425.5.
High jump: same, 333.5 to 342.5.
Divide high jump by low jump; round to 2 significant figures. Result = 1.9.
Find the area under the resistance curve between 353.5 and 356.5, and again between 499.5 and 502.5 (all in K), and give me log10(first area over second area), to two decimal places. 0.01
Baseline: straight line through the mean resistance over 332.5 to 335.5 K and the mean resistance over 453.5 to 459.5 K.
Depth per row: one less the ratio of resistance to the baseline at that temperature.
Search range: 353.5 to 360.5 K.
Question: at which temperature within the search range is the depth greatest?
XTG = 354 K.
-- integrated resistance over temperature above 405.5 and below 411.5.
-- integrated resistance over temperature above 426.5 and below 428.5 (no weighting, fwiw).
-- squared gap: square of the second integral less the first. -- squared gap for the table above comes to 257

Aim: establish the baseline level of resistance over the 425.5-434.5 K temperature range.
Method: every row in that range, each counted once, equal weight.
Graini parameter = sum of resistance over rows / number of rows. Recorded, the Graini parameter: 3.51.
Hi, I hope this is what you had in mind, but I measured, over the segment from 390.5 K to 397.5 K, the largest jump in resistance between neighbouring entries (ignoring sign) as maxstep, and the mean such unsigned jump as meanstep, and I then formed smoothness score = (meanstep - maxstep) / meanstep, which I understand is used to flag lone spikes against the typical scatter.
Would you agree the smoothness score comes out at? -0.91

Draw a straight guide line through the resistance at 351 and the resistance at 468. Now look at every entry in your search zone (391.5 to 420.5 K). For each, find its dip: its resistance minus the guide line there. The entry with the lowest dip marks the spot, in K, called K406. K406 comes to 398 K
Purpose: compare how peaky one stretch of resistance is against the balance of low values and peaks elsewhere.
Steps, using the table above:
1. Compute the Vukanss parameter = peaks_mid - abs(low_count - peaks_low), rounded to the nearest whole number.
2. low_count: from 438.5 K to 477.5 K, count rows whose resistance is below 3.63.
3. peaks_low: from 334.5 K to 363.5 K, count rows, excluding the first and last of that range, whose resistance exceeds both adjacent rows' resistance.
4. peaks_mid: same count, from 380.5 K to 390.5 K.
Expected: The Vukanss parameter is -17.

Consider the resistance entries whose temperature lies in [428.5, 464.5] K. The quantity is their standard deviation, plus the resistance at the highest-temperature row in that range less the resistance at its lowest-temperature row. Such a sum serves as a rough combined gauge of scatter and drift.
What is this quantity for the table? 0.57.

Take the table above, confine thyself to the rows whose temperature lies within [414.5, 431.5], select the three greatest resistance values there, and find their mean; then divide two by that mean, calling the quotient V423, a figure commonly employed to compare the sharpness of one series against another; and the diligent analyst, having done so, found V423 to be 0.541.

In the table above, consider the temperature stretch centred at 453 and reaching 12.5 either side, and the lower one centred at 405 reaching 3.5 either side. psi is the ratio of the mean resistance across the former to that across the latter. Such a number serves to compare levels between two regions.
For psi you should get 0.87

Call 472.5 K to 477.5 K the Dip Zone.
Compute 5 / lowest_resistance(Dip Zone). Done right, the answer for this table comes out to 1.441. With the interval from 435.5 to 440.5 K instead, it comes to 1.453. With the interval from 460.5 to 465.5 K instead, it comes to 1.453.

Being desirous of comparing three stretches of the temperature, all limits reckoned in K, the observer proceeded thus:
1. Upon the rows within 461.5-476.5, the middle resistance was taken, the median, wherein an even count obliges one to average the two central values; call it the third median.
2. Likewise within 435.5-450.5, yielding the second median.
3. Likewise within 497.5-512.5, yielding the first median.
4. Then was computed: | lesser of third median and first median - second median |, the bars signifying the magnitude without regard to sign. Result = 0.035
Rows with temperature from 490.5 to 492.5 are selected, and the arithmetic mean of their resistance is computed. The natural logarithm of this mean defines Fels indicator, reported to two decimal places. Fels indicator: 1.38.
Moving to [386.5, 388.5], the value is 1.35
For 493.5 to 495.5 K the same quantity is 1.36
